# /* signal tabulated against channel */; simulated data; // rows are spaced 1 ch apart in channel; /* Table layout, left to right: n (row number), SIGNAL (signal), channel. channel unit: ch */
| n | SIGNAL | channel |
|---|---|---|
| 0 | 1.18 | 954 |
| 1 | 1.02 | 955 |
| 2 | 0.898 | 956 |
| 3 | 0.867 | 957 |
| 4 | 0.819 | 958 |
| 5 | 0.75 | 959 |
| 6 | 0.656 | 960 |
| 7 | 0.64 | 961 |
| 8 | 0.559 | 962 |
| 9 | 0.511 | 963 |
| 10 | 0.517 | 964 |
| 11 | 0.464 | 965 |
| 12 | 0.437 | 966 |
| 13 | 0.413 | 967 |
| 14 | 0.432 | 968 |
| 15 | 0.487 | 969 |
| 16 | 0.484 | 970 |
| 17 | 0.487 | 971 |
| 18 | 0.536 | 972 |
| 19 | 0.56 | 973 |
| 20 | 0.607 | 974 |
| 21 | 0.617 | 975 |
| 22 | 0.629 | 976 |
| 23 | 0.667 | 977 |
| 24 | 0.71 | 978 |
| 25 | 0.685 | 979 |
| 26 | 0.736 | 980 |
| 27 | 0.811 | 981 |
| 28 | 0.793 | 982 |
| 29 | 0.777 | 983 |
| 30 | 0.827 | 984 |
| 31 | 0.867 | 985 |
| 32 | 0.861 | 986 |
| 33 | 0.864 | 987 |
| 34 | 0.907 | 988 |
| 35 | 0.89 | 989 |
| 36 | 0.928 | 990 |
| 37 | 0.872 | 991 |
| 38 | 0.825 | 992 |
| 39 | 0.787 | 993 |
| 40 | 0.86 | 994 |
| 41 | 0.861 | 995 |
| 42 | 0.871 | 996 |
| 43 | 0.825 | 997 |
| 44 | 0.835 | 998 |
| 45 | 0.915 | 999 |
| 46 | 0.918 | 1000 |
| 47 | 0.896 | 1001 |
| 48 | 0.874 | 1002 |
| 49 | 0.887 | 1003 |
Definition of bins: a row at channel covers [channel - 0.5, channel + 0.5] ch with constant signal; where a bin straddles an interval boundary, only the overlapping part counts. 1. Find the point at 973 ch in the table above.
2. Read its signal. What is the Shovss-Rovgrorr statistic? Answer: 0.56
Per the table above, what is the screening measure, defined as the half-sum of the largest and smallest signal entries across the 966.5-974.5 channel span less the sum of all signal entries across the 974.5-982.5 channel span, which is -5.14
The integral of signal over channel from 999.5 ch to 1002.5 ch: 2.69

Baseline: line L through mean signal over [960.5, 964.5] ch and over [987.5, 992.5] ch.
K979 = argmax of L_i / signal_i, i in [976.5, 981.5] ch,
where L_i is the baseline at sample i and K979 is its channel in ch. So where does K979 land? 979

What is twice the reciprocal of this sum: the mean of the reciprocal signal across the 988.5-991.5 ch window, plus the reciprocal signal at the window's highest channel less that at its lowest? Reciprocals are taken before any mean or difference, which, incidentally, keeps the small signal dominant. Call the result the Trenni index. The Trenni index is 1.8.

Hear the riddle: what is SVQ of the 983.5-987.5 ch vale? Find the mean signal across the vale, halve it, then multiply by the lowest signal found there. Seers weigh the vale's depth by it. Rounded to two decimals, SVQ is 0.35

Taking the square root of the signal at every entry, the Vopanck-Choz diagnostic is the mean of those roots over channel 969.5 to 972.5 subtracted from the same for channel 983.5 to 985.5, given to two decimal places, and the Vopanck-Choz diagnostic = 0.21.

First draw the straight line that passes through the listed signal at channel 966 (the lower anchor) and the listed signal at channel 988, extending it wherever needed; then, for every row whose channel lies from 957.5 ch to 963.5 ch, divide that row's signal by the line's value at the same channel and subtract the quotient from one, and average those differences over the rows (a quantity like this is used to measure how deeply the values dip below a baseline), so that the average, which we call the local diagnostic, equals -1.12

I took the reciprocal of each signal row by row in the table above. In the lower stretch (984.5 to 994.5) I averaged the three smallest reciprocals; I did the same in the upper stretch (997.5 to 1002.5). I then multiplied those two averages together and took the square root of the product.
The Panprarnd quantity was 1.10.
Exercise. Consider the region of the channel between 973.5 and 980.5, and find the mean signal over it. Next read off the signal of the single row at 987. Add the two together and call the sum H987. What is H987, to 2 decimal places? 1.53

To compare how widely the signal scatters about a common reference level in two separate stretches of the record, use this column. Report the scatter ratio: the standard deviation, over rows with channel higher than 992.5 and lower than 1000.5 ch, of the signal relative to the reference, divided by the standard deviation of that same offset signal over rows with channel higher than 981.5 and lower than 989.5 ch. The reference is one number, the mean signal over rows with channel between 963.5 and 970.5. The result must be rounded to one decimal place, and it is 1.0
